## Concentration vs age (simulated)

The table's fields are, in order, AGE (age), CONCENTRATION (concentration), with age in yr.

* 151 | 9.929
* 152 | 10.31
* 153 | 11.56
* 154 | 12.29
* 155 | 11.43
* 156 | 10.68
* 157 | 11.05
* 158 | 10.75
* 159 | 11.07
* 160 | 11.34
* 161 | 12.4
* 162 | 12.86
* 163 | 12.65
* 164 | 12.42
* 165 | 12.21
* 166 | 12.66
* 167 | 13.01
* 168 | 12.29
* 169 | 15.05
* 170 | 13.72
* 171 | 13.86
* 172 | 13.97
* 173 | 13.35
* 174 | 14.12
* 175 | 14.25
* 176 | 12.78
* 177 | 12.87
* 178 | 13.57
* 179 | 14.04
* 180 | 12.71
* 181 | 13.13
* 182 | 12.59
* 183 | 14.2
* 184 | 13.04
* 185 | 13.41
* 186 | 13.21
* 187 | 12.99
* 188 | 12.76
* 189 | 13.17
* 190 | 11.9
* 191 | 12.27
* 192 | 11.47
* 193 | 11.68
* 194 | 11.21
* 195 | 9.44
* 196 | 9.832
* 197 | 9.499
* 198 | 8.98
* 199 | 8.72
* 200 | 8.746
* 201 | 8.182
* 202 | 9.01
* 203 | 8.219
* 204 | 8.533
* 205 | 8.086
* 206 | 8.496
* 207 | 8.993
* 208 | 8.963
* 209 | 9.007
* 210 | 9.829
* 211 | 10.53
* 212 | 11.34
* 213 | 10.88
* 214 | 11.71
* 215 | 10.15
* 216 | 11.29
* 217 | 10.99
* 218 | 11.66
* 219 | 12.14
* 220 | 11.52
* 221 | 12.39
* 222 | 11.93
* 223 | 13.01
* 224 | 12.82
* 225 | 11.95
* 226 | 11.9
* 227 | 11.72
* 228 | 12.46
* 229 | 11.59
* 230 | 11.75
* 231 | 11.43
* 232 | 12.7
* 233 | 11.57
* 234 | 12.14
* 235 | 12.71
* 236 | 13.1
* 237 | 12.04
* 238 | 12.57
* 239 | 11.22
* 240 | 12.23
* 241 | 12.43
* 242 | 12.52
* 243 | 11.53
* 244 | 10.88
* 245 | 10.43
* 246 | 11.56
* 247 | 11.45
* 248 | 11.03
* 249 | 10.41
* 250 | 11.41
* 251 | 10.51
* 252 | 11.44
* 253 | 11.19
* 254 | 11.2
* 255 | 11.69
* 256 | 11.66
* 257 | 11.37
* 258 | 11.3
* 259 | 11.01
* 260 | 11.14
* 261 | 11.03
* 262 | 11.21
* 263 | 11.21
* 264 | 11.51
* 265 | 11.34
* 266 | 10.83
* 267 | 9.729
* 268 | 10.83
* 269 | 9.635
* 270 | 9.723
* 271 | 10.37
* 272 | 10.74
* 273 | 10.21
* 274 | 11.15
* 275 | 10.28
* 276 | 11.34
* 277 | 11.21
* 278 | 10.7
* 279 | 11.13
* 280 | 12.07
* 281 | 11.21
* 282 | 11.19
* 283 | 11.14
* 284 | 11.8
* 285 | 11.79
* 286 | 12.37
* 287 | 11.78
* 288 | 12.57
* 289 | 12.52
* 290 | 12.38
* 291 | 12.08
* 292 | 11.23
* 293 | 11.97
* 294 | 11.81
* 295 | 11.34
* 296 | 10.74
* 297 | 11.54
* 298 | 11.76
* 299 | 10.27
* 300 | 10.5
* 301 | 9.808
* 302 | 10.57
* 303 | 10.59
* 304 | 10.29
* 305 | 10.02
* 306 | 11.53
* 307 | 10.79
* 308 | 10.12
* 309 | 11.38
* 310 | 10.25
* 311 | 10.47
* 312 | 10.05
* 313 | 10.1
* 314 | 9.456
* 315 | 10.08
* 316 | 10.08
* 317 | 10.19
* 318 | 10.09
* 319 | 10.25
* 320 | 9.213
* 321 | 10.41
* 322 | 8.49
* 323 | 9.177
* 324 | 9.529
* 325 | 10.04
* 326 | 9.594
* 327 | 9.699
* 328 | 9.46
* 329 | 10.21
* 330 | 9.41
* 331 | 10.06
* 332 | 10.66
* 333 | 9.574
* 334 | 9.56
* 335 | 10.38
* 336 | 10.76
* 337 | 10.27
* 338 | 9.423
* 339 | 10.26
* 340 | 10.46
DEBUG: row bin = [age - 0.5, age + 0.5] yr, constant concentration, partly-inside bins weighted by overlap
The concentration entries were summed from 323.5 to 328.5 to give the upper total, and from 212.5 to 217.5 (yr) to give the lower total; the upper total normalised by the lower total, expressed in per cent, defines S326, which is 88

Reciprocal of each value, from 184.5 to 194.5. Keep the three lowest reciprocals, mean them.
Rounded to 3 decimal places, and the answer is 0.075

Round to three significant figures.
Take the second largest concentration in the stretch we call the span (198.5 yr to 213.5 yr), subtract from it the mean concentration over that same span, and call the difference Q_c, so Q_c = 1.71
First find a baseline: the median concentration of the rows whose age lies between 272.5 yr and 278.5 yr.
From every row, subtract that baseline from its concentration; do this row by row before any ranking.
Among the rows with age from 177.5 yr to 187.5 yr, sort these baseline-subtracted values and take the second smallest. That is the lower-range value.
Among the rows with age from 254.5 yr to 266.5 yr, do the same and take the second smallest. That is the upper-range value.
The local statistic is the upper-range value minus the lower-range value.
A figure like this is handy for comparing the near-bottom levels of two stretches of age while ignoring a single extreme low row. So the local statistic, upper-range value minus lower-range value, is -1.7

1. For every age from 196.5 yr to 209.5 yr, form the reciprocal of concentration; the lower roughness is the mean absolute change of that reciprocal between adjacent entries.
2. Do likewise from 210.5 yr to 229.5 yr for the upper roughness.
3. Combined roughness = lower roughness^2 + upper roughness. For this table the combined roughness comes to 0.0051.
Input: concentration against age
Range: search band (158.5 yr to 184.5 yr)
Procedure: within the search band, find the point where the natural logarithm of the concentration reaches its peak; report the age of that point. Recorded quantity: 169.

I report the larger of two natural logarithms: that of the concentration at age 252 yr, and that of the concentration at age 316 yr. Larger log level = 2.44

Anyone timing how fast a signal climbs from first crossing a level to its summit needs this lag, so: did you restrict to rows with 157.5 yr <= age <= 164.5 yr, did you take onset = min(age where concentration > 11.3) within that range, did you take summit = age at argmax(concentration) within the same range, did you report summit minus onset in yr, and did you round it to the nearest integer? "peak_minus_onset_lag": 2 yr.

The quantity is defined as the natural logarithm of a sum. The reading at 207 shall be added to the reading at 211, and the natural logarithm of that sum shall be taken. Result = 2.97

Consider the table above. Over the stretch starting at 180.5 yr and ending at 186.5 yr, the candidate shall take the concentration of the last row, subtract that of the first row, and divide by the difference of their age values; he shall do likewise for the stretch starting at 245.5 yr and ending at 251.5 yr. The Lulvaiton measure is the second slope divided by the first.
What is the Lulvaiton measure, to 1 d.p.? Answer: -13.1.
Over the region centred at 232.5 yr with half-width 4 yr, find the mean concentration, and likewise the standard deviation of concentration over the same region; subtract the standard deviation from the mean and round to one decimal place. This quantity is 11.5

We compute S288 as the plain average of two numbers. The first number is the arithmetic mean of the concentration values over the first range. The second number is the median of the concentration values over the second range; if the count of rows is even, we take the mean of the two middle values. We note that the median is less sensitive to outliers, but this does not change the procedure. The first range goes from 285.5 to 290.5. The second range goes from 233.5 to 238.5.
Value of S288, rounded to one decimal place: 12.4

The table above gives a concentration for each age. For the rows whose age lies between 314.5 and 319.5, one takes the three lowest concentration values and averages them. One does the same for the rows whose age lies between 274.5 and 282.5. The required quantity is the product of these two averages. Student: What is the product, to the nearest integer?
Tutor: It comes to 108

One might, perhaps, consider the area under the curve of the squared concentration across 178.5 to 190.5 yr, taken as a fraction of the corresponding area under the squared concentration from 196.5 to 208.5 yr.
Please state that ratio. 2.3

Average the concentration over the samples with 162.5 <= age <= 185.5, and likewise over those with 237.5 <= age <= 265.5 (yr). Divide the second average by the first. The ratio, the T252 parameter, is 0.86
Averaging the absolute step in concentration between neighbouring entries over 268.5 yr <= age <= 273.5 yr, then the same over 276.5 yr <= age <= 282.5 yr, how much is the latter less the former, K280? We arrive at 0.14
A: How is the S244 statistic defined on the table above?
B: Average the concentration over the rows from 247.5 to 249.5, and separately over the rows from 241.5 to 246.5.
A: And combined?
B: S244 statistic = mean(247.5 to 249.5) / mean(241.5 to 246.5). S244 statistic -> 0.94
